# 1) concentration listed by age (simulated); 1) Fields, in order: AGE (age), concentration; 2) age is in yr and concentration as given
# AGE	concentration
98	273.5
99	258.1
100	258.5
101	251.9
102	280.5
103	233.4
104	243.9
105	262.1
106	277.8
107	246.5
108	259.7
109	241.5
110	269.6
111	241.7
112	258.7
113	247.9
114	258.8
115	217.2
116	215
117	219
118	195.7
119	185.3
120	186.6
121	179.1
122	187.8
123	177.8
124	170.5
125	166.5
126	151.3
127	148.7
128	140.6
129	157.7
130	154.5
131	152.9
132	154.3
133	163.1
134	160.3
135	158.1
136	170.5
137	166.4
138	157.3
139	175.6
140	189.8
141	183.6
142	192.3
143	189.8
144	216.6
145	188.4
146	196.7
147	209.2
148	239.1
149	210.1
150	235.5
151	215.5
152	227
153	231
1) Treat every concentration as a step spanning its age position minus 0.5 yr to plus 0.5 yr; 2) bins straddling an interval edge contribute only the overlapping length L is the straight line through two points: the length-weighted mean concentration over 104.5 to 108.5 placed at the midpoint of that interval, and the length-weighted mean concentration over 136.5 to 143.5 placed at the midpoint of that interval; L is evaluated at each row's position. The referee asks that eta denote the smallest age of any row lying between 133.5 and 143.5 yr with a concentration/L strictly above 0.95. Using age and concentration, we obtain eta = 139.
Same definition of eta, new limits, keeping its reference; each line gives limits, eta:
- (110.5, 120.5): 111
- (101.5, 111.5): 102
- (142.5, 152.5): 143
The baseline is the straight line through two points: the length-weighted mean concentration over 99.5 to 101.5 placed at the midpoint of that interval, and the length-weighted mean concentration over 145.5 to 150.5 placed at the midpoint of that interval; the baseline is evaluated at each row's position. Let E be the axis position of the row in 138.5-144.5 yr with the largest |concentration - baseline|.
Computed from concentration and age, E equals 139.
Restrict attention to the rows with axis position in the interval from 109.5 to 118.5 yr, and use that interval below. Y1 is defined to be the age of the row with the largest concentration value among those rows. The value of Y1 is 110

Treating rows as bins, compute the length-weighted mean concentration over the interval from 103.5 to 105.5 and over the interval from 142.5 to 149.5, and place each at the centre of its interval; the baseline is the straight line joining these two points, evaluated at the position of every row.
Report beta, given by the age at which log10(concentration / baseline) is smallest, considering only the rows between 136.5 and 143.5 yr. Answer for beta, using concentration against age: 138 yr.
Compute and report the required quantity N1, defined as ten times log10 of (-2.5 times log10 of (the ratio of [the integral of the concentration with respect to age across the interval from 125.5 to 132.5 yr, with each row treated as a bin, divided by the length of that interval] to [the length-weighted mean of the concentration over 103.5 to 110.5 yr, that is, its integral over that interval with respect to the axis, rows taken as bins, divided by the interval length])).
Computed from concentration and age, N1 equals -2.4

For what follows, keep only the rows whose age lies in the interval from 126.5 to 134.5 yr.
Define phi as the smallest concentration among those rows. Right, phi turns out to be 140.6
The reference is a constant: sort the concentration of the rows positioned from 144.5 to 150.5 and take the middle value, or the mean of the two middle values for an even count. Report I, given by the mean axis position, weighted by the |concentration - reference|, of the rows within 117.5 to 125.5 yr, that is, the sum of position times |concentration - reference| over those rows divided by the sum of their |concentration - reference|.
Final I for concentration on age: 122.1 yr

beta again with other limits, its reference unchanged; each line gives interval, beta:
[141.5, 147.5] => 143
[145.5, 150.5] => 146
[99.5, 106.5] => 103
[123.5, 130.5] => 128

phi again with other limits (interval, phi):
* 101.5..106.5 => 233.4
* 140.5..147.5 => 183.6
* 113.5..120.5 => 185.3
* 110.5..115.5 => 217.2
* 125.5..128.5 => 140.6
